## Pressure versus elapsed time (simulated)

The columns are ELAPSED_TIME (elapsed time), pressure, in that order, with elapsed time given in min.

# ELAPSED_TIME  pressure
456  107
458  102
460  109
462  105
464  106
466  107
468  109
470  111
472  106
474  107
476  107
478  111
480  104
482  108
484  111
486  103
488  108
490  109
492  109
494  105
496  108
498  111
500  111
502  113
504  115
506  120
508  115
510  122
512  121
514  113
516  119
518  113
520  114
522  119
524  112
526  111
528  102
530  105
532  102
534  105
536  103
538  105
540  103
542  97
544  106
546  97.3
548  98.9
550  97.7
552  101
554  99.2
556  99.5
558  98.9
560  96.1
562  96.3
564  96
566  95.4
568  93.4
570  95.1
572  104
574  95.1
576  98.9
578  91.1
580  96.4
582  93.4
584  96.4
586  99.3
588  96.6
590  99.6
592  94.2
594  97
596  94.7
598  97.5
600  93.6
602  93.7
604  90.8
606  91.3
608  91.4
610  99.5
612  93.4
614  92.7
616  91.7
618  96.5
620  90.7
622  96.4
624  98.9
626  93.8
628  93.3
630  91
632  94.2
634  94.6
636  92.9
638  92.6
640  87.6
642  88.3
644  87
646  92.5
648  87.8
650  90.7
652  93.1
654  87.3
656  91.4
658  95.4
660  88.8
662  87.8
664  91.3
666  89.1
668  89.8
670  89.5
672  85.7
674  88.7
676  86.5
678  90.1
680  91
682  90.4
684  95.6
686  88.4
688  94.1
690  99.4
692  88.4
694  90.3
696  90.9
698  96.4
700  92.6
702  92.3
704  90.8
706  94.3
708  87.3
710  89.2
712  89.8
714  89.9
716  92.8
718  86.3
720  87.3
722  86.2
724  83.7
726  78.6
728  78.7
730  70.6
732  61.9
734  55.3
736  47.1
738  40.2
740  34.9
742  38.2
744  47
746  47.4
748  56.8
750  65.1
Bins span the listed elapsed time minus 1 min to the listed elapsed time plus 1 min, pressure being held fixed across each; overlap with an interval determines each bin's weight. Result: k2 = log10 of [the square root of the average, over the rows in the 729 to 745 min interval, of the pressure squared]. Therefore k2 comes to 1.71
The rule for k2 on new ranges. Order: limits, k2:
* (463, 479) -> 2.03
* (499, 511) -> 2.06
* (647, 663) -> 1.96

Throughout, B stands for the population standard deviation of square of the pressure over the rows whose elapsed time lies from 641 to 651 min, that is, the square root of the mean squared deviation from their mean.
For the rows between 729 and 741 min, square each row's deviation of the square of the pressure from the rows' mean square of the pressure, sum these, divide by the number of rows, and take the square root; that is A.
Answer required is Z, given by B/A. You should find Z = 0.3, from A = 1300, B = 366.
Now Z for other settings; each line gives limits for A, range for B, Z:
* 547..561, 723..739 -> 6.7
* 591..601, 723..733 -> 3.7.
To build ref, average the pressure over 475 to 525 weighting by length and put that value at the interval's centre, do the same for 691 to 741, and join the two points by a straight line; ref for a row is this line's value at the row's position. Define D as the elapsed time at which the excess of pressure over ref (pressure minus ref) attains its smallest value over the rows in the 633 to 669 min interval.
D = 644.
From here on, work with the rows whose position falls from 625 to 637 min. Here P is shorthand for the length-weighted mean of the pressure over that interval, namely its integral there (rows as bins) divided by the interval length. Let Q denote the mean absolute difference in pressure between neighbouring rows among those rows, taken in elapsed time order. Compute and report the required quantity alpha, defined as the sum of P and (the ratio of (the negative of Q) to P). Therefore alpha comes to 93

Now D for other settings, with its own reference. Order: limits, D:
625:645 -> 644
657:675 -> 672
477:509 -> 486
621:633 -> 630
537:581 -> 578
